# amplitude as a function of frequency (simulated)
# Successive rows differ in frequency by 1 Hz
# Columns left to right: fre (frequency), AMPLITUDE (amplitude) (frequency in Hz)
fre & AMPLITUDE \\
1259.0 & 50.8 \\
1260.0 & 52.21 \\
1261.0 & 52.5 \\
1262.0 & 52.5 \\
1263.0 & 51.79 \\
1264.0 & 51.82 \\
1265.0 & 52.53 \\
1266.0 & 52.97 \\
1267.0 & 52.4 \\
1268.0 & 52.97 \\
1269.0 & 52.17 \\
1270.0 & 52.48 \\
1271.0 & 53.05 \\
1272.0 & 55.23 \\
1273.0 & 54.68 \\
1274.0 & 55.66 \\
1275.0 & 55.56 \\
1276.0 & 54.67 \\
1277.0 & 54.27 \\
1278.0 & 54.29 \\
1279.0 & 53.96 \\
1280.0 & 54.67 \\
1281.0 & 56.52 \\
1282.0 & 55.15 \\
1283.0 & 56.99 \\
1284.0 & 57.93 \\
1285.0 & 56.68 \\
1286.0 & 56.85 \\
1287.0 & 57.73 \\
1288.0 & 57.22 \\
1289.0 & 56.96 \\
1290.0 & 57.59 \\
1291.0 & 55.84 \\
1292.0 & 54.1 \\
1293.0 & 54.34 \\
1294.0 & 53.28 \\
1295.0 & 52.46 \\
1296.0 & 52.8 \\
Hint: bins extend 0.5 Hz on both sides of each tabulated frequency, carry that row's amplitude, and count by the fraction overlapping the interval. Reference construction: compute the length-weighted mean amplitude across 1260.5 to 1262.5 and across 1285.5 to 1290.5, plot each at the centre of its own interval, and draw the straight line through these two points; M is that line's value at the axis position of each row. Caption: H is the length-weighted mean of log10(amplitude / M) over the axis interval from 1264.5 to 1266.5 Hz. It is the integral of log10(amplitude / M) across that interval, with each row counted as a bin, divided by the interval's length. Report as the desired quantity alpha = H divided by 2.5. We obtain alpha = -0.0015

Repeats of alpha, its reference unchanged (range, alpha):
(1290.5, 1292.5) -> -0.0090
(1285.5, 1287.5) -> 0.0009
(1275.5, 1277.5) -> -0.0023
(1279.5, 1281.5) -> -0.0010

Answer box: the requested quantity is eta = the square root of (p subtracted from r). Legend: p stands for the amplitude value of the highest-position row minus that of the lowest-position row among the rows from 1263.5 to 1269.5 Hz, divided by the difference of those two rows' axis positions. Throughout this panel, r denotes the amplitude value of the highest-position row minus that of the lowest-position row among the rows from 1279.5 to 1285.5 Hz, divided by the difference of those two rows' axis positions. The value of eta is 0.6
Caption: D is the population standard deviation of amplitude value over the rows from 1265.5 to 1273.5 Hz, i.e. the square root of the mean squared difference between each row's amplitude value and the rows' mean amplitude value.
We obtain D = 1.04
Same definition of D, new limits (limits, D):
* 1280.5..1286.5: 0.82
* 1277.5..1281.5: 0.99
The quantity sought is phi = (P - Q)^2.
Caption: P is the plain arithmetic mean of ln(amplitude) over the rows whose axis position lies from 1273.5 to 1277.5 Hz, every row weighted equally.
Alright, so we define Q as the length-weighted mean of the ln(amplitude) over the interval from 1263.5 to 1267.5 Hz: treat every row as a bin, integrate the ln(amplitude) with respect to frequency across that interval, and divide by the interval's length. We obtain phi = 0.002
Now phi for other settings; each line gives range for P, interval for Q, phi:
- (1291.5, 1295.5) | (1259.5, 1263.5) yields 0.001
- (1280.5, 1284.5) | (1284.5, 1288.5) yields 0.000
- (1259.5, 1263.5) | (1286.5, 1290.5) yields 0.009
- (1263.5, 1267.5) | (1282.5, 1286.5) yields 0.007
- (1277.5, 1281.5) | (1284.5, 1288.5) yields 0.002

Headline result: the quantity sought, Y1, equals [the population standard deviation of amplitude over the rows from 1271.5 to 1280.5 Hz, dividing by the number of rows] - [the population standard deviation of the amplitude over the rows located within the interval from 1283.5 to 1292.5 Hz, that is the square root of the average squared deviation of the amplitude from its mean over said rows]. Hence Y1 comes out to -0.6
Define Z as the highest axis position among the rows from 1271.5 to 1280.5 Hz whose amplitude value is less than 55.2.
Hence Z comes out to 1280.0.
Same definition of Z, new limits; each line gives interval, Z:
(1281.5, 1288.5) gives 1282.0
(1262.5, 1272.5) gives 1271.0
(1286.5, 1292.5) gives 1292.0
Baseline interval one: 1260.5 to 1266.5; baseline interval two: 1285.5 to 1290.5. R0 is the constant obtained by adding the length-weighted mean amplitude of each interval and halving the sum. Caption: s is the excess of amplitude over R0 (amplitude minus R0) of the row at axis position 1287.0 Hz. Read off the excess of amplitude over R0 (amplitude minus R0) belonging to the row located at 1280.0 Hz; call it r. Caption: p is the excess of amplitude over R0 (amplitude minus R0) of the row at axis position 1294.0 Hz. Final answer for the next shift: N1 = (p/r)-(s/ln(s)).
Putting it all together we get 8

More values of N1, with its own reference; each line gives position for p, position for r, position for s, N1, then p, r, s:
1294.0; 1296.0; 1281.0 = -2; -1.5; -2.0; 1.7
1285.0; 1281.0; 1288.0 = -2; 1.9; 1.7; 2.4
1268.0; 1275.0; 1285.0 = -5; -1.8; 0.7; 1.9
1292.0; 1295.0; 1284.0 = -2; -0.7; -2.4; 3.1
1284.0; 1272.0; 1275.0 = 10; 3.1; 0.4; 0.7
